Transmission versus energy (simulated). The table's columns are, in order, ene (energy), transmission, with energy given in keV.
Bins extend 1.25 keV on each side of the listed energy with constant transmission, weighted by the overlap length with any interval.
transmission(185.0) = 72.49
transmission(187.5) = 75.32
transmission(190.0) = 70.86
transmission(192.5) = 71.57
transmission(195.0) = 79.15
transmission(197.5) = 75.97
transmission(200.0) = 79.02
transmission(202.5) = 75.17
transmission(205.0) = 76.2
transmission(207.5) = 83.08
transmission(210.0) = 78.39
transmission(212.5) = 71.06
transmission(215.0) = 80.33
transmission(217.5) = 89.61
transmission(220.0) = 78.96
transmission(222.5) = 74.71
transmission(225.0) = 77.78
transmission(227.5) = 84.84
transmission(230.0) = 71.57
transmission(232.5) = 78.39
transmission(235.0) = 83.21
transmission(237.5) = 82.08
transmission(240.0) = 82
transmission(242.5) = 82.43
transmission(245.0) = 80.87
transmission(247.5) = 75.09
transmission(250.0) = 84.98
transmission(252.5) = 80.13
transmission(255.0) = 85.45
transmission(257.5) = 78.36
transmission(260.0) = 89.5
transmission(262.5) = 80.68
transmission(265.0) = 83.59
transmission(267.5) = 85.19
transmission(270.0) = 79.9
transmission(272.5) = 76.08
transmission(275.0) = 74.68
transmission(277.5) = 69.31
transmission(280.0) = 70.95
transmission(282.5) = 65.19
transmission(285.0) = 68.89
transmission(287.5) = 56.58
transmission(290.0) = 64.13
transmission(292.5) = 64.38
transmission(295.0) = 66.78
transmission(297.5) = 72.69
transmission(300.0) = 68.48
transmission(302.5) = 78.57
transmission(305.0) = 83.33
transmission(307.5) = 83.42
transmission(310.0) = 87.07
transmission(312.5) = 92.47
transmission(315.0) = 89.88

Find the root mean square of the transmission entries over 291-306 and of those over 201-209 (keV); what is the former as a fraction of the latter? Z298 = 0.93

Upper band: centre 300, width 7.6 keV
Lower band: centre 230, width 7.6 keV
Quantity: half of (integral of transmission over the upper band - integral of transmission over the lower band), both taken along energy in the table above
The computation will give -19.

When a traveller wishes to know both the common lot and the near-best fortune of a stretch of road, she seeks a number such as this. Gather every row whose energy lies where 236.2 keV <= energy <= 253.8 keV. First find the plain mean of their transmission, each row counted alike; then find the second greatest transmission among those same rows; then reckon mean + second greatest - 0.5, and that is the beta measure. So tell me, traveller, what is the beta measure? 163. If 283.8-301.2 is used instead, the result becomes 134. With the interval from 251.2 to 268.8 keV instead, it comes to 168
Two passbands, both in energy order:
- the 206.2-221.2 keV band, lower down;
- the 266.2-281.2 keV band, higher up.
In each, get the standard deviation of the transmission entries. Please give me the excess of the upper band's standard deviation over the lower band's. -0.2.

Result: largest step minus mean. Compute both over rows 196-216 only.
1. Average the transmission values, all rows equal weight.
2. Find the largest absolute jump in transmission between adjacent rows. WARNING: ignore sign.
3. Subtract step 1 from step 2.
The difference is -68.1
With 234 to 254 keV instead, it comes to -71.5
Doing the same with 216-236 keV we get -66.6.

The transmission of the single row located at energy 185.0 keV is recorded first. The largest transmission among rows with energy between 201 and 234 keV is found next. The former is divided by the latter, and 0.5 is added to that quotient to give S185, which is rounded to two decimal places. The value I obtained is 1.31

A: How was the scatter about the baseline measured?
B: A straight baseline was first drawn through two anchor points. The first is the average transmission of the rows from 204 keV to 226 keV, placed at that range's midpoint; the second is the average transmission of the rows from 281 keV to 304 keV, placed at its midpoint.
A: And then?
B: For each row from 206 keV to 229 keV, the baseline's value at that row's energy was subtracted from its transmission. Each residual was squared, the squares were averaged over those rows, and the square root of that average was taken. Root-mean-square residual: 5.5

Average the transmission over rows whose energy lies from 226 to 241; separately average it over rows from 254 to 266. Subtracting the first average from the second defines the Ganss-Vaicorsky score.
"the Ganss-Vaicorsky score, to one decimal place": 3.2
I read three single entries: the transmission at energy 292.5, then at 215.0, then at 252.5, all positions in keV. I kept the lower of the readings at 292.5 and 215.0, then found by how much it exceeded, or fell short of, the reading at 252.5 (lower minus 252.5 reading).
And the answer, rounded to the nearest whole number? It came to -16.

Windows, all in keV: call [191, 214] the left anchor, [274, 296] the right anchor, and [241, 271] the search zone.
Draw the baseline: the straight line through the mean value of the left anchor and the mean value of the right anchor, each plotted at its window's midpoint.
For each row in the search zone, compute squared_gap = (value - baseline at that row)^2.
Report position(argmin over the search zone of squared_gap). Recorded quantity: 247.5 keV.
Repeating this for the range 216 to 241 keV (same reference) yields 222.5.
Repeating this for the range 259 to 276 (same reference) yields 275.0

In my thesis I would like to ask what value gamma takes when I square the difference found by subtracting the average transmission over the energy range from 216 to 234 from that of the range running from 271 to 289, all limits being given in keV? 112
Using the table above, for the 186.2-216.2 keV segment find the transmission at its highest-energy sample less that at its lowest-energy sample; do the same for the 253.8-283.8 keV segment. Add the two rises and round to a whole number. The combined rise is -15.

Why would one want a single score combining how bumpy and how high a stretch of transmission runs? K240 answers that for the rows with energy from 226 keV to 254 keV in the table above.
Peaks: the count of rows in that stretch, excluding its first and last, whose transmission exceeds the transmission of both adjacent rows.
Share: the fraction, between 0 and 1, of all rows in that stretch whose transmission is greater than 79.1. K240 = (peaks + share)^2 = 13.9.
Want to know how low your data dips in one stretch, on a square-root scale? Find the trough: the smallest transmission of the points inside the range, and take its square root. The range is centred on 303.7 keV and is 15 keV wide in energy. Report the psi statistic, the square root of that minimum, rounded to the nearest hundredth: 8.28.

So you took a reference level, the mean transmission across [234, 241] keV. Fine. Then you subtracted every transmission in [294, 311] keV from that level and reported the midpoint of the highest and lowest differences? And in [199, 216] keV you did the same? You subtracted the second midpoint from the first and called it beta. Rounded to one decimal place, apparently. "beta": 0.1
